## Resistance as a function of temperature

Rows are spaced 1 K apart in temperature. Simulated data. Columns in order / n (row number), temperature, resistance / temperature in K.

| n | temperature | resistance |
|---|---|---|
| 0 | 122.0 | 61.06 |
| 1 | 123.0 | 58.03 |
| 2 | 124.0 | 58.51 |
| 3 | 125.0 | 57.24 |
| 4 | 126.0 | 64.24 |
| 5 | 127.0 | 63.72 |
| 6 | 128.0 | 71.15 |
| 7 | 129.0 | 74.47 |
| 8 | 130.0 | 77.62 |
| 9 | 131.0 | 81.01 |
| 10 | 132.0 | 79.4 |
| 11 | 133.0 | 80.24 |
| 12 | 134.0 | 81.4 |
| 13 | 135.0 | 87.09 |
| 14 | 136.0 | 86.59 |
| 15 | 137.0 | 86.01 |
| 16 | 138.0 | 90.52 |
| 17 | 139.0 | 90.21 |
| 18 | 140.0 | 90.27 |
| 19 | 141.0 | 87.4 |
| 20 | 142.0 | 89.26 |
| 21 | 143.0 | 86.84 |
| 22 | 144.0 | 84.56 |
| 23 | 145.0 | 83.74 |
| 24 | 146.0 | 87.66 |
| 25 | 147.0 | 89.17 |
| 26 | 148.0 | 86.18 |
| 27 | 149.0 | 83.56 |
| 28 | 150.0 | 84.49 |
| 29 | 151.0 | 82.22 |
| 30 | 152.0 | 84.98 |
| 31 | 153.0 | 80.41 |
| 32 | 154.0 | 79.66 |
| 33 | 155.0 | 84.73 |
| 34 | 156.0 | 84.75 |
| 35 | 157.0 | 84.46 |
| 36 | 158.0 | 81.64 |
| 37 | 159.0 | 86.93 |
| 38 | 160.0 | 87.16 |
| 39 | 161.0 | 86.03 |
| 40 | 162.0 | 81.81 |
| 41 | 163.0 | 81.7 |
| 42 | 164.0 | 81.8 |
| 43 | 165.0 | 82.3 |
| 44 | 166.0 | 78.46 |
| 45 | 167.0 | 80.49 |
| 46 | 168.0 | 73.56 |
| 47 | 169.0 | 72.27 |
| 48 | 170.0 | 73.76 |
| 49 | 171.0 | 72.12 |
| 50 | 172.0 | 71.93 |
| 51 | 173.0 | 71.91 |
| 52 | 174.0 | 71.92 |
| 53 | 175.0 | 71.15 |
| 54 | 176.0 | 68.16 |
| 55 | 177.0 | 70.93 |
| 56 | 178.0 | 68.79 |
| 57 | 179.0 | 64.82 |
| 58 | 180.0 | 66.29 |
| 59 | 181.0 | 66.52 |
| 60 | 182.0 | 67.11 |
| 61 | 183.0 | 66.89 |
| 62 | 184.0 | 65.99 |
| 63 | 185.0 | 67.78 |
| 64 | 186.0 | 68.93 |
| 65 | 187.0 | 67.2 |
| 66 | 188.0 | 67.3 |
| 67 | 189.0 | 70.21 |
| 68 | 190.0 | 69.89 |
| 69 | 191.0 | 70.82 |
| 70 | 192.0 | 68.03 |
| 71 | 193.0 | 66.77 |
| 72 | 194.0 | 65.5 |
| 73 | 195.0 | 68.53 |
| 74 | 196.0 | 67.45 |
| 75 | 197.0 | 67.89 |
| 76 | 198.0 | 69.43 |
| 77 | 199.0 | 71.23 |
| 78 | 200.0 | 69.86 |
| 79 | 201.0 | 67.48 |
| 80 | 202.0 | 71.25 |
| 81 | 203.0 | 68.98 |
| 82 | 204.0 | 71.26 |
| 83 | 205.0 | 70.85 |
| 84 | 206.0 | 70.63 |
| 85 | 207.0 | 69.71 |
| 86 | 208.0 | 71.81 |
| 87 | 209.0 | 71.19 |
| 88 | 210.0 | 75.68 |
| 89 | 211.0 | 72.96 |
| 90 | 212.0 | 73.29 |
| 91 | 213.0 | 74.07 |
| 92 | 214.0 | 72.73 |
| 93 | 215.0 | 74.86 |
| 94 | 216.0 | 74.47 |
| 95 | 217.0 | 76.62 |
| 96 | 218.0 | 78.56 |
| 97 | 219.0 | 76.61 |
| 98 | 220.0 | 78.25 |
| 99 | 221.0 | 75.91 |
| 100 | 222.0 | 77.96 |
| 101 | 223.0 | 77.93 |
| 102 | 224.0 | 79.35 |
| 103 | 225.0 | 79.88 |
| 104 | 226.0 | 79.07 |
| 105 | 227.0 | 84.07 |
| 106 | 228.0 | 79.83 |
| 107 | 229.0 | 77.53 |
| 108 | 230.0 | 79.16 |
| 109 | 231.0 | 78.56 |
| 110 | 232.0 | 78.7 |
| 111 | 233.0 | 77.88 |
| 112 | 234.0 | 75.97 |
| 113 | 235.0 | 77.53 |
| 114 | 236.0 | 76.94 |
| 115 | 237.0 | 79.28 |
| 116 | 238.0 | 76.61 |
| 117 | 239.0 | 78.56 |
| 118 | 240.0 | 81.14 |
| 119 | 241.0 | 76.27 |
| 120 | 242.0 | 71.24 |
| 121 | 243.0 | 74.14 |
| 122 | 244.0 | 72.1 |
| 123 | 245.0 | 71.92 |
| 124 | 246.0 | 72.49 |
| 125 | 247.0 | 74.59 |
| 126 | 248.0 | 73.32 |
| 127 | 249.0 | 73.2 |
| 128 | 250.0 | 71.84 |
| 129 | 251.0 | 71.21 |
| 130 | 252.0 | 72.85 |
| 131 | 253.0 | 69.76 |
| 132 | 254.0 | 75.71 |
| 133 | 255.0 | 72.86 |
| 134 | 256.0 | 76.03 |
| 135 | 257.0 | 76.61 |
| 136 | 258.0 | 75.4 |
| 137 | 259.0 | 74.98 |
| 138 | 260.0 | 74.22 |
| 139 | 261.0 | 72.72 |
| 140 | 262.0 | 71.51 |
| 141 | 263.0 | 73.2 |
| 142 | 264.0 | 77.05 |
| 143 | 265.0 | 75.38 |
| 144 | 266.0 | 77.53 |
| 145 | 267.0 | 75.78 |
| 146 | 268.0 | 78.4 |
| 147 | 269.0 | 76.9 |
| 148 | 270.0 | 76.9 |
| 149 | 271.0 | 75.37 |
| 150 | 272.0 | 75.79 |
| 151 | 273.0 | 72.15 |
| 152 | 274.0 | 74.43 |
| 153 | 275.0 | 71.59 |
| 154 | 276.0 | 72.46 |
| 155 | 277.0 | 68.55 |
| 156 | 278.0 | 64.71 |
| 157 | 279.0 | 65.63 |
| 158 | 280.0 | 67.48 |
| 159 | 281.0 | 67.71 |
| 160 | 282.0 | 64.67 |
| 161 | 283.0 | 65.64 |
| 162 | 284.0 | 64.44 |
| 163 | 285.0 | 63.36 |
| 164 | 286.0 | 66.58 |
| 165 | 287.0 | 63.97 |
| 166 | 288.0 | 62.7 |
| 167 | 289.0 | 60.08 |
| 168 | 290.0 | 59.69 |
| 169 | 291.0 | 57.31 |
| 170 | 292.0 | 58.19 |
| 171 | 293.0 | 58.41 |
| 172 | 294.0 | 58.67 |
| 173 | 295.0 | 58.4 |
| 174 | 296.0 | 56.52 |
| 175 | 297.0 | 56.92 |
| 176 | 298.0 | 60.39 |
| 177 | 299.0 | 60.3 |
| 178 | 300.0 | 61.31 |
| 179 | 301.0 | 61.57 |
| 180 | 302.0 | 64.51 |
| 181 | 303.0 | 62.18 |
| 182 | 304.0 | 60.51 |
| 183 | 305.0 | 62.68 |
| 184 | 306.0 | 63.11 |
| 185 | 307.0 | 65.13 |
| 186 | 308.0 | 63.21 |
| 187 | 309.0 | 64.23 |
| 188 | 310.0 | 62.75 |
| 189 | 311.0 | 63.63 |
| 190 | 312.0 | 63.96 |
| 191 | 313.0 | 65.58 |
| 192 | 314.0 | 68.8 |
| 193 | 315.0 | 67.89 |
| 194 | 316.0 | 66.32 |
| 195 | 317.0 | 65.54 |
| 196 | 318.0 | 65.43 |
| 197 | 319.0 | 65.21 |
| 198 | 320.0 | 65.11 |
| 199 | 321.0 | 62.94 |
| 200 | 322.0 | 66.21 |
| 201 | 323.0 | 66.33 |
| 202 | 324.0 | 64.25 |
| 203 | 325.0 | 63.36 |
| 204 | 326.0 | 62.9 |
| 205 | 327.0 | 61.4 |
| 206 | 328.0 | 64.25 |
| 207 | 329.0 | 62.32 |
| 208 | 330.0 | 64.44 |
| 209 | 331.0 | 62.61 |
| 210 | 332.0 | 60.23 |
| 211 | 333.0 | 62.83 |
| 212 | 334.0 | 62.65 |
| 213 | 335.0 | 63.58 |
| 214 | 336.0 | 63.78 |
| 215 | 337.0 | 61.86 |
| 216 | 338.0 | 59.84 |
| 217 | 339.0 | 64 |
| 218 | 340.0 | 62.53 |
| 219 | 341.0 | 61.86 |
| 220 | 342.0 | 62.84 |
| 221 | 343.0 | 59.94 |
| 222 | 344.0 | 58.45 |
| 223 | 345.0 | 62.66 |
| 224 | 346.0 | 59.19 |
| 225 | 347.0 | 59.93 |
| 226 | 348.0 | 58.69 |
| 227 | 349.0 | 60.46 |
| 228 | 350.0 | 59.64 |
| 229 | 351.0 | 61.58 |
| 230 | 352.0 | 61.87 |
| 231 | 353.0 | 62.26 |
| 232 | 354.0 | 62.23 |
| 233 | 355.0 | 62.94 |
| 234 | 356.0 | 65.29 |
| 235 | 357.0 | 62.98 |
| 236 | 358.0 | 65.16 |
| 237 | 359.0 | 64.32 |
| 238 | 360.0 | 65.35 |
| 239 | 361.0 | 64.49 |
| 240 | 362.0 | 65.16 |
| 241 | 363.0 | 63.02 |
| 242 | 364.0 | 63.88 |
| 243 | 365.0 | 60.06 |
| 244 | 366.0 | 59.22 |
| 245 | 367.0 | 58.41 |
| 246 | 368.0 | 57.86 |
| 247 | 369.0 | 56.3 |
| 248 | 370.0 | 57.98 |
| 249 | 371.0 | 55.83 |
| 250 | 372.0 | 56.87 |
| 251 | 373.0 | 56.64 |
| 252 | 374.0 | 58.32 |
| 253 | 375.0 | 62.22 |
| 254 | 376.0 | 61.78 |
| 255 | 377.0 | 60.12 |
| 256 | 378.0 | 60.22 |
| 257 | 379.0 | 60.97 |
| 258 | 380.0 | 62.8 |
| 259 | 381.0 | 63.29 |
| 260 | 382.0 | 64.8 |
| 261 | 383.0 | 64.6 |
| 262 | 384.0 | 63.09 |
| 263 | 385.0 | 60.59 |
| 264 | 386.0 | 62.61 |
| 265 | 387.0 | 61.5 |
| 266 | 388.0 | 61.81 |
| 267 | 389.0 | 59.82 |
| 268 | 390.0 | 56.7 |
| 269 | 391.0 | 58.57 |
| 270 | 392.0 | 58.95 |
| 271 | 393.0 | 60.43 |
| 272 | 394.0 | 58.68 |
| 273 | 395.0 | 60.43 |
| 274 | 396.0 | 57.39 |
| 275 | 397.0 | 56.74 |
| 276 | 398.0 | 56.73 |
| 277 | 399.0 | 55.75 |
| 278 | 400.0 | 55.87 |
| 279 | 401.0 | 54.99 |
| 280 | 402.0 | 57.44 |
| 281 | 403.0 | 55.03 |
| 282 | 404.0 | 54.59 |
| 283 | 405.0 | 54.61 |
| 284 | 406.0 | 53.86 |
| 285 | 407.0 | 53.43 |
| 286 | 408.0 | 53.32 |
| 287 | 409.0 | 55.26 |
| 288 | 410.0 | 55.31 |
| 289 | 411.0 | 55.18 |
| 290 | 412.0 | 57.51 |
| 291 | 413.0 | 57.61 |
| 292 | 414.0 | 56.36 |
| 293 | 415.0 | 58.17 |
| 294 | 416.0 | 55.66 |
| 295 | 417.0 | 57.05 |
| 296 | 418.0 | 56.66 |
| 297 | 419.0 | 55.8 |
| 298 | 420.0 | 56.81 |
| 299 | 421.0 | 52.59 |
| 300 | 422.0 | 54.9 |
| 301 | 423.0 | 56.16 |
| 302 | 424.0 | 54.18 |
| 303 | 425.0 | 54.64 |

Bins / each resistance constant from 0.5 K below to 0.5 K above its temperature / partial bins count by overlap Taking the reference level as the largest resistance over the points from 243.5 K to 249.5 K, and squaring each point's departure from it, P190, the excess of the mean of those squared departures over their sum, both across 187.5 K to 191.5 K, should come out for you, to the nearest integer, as -81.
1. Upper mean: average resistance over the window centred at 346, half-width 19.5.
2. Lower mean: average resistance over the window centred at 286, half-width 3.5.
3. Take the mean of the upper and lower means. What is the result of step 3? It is 63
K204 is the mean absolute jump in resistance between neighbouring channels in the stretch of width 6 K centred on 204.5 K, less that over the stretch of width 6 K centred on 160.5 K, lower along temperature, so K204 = -1.0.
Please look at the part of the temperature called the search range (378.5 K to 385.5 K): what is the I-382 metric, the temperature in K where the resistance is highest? 382.0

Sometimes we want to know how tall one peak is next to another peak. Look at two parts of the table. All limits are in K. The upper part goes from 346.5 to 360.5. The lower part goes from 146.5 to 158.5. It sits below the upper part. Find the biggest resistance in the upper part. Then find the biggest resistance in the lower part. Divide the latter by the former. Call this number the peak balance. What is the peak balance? 1.36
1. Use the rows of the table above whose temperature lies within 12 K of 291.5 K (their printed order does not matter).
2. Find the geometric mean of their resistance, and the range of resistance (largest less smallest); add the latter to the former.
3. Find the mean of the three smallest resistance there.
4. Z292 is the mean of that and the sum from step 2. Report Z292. 65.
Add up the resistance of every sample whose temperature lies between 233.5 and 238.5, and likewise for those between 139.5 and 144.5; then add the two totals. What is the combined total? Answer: 825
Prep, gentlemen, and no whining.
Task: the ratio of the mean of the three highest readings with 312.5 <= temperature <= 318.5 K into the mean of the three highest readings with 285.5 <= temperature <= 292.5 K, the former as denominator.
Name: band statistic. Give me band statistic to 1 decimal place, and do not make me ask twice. 1.0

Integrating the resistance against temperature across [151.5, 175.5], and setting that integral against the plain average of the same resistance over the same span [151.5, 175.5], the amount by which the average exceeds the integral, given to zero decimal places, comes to -1827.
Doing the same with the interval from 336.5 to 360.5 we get -1424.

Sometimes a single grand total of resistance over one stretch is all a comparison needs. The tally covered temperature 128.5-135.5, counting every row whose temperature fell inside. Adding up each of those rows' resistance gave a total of 561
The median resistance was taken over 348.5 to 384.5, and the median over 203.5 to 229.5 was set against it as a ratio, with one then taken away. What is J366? 0.22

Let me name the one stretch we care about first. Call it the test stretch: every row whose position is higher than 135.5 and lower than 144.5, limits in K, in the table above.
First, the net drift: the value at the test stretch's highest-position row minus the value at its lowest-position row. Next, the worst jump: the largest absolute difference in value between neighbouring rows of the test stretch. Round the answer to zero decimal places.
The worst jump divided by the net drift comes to -2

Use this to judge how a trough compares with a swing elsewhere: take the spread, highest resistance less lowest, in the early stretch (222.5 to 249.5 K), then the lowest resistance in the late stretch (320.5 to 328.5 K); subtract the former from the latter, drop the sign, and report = 48.6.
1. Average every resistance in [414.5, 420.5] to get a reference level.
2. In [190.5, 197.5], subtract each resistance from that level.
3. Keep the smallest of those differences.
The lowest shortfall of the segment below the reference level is -14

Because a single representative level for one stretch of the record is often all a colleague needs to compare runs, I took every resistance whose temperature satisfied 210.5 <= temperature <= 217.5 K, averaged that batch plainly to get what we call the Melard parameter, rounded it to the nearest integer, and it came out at 74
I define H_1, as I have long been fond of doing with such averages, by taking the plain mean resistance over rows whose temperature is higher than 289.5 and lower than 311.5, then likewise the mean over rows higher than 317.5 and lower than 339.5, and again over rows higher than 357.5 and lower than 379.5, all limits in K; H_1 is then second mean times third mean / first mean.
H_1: 63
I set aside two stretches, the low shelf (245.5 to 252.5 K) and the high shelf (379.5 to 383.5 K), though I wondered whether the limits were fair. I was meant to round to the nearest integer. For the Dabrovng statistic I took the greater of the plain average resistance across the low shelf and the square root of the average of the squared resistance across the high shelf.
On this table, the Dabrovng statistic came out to 73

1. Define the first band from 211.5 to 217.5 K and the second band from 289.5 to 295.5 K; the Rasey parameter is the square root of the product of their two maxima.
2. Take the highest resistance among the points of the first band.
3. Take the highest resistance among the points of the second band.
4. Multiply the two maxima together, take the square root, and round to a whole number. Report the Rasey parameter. 68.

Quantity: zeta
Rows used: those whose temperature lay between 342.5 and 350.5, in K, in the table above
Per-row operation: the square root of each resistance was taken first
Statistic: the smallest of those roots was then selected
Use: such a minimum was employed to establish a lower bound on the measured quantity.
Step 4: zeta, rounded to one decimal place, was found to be 7.6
